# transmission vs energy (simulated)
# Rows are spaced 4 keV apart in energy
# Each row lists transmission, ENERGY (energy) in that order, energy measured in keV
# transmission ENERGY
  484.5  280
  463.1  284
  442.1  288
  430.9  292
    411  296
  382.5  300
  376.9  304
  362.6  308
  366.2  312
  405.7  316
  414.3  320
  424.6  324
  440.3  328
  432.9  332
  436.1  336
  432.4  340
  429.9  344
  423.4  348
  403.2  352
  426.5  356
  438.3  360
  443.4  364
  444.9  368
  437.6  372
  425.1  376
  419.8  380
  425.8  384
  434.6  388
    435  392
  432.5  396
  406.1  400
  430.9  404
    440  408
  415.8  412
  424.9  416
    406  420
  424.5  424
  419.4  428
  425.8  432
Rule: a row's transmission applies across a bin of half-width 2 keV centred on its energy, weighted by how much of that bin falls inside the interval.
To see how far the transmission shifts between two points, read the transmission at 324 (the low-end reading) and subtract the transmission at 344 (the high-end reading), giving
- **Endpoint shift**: -5.3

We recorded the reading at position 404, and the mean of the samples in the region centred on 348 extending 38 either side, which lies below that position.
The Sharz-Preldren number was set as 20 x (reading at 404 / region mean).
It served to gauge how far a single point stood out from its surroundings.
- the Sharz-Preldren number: 20.3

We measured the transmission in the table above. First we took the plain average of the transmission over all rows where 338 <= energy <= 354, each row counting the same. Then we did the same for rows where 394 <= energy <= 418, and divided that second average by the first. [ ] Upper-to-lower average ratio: 1.007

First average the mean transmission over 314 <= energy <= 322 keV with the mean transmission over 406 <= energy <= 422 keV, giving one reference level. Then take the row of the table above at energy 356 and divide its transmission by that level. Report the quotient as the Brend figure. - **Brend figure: 1.03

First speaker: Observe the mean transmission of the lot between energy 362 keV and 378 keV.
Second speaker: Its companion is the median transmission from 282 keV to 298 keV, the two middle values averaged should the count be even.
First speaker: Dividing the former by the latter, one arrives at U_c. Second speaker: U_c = 1.00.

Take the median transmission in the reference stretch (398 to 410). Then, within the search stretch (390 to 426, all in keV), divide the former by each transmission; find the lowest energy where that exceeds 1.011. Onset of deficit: 400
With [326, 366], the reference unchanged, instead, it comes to 348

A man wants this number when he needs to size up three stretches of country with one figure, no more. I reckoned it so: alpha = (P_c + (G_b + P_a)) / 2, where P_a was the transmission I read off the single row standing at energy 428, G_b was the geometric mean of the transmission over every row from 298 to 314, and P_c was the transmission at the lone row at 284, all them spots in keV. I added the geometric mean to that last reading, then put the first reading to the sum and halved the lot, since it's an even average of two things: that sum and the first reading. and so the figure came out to 627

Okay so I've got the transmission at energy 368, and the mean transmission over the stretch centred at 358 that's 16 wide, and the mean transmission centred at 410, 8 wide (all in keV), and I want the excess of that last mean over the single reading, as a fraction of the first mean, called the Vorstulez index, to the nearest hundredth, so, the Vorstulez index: -0.04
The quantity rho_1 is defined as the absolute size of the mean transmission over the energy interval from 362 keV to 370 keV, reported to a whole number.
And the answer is 444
